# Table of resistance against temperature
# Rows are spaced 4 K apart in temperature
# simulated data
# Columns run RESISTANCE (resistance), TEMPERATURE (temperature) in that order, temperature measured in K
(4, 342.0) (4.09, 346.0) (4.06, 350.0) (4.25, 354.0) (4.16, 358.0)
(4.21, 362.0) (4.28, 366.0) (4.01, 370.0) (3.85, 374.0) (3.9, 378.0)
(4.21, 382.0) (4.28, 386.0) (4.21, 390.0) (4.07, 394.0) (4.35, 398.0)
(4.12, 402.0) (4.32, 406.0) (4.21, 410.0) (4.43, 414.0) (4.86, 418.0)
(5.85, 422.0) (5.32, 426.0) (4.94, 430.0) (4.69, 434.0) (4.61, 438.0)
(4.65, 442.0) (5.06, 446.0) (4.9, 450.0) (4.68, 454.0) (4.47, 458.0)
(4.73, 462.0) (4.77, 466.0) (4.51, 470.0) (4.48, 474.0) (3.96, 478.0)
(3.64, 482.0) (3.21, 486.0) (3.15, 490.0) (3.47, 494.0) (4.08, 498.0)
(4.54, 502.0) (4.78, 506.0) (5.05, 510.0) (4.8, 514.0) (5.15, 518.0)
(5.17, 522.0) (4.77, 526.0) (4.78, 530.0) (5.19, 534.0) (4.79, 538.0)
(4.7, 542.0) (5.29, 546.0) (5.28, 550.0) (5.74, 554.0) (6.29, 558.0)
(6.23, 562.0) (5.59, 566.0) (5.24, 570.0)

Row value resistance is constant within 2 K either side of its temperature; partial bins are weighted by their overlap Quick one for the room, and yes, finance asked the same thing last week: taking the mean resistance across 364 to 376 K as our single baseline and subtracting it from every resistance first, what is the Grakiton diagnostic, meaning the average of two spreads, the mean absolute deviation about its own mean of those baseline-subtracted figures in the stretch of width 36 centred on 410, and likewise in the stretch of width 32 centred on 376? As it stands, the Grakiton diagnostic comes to 0.32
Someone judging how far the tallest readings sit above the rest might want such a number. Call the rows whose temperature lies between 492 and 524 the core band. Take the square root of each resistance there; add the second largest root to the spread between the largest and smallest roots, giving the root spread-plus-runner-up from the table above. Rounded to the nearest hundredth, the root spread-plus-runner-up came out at 2.68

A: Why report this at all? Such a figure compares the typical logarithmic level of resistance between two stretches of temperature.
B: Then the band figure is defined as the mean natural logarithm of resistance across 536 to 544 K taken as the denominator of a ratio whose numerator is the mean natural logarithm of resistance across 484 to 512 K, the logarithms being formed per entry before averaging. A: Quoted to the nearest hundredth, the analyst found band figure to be 0.89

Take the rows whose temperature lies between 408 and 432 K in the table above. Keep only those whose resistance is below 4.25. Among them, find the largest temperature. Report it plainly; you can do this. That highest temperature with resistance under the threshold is 410.0 K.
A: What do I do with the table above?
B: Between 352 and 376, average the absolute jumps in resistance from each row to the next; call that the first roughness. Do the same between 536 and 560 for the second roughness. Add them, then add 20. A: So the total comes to 20.5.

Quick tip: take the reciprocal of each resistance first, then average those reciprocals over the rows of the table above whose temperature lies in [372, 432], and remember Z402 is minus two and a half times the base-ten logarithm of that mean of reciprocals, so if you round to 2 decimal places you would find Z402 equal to 1.61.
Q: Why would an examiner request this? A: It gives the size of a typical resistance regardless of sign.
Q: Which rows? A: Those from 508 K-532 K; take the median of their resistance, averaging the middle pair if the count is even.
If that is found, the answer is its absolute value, 4.9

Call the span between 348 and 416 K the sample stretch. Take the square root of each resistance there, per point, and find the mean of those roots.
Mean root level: 2.04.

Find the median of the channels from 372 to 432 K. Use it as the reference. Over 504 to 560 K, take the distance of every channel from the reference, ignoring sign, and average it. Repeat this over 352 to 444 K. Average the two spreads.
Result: 0.58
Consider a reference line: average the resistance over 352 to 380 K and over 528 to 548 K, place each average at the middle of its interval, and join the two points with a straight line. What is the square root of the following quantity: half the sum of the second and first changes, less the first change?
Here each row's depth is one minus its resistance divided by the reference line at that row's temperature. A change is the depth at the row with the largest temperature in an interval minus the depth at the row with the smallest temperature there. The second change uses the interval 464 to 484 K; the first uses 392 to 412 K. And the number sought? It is 0.37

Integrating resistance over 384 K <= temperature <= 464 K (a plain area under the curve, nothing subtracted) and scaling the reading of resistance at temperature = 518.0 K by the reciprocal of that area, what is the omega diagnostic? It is 0.0139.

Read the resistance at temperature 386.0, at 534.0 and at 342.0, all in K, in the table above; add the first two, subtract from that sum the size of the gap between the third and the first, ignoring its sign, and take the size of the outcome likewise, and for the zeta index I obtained 9.2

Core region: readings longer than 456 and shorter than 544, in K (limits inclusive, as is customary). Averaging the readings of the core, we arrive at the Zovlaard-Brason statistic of 4.46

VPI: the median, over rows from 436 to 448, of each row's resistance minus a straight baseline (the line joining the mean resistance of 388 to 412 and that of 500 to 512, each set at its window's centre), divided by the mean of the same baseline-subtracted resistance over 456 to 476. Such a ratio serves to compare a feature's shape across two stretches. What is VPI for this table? 11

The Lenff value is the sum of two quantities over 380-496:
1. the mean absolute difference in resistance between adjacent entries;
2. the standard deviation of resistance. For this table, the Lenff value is 0.8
